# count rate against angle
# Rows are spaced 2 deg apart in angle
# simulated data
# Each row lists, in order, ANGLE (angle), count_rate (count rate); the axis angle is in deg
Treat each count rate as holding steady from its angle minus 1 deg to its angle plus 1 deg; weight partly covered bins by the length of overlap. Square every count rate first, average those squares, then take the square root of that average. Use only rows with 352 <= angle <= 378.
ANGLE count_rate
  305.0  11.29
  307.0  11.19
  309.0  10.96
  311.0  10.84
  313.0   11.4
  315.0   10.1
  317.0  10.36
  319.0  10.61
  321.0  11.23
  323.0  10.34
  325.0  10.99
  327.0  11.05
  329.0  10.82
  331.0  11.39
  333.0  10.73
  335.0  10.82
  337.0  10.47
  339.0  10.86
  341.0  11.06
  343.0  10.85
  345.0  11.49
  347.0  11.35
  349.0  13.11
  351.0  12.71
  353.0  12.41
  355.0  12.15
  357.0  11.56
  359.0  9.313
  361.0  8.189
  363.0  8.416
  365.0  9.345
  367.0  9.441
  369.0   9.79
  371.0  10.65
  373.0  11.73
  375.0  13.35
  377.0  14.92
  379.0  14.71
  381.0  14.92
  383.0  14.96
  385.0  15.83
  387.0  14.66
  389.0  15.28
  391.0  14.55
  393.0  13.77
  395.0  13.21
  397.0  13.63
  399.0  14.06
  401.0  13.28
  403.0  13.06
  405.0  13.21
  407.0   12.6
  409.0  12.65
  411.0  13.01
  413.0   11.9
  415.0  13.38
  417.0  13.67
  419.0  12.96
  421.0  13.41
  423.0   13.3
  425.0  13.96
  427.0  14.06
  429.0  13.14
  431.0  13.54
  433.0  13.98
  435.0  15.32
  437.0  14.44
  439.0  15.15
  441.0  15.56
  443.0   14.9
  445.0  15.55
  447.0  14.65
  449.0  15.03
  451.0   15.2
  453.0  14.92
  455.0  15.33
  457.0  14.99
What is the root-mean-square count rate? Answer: 11.0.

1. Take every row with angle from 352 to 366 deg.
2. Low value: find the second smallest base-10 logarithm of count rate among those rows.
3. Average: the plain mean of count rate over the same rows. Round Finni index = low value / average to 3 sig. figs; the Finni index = 0.0907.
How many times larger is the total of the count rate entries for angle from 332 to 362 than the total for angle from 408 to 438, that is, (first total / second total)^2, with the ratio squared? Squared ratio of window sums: 0.7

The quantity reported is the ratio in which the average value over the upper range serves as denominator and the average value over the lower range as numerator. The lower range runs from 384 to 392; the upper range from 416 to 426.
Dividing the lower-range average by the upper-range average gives 1.1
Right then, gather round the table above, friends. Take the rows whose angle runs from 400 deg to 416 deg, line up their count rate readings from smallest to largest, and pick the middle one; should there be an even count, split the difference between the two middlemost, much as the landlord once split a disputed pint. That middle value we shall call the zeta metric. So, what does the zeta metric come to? 13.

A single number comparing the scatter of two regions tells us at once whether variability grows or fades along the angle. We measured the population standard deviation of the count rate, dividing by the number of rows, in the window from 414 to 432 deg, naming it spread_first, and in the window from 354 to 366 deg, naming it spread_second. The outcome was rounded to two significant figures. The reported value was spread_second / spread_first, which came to 4.4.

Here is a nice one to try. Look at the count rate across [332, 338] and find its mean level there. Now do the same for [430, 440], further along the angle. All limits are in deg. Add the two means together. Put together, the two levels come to 25.2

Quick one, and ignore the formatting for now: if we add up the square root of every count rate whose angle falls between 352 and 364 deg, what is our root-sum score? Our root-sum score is 19.2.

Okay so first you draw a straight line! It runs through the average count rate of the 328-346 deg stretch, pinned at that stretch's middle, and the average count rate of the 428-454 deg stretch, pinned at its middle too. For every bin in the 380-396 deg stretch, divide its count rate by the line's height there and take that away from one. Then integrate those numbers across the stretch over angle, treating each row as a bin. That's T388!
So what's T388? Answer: -2.3 deg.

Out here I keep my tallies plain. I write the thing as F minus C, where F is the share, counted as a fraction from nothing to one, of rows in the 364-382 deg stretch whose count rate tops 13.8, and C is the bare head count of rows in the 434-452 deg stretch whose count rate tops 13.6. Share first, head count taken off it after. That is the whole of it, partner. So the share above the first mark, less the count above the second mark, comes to -8.7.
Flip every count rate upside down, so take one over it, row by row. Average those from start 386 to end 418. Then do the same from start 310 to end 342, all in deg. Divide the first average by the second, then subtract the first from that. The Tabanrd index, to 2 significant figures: 0.73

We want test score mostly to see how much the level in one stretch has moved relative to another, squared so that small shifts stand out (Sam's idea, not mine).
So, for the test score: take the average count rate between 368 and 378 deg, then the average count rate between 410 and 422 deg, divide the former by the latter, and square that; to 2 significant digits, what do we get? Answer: 0.86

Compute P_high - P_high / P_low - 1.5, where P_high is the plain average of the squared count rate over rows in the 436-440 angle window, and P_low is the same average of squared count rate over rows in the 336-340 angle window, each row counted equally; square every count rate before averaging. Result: 216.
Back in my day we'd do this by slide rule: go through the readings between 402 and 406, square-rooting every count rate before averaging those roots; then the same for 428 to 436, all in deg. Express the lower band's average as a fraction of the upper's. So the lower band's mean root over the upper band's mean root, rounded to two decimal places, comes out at 0.97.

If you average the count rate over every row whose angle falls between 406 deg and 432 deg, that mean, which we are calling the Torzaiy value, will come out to 13.2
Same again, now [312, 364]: 10.9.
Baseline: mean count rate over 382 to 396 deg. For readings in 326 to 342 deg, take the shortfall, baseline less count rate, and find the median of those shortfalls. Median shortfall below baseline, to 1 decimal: 3.8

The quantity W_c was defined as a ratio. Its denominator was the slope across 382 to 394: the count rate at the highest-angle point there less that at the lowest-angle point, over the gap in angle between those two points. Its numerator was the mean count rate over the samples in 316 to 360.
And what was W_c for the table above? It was -94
